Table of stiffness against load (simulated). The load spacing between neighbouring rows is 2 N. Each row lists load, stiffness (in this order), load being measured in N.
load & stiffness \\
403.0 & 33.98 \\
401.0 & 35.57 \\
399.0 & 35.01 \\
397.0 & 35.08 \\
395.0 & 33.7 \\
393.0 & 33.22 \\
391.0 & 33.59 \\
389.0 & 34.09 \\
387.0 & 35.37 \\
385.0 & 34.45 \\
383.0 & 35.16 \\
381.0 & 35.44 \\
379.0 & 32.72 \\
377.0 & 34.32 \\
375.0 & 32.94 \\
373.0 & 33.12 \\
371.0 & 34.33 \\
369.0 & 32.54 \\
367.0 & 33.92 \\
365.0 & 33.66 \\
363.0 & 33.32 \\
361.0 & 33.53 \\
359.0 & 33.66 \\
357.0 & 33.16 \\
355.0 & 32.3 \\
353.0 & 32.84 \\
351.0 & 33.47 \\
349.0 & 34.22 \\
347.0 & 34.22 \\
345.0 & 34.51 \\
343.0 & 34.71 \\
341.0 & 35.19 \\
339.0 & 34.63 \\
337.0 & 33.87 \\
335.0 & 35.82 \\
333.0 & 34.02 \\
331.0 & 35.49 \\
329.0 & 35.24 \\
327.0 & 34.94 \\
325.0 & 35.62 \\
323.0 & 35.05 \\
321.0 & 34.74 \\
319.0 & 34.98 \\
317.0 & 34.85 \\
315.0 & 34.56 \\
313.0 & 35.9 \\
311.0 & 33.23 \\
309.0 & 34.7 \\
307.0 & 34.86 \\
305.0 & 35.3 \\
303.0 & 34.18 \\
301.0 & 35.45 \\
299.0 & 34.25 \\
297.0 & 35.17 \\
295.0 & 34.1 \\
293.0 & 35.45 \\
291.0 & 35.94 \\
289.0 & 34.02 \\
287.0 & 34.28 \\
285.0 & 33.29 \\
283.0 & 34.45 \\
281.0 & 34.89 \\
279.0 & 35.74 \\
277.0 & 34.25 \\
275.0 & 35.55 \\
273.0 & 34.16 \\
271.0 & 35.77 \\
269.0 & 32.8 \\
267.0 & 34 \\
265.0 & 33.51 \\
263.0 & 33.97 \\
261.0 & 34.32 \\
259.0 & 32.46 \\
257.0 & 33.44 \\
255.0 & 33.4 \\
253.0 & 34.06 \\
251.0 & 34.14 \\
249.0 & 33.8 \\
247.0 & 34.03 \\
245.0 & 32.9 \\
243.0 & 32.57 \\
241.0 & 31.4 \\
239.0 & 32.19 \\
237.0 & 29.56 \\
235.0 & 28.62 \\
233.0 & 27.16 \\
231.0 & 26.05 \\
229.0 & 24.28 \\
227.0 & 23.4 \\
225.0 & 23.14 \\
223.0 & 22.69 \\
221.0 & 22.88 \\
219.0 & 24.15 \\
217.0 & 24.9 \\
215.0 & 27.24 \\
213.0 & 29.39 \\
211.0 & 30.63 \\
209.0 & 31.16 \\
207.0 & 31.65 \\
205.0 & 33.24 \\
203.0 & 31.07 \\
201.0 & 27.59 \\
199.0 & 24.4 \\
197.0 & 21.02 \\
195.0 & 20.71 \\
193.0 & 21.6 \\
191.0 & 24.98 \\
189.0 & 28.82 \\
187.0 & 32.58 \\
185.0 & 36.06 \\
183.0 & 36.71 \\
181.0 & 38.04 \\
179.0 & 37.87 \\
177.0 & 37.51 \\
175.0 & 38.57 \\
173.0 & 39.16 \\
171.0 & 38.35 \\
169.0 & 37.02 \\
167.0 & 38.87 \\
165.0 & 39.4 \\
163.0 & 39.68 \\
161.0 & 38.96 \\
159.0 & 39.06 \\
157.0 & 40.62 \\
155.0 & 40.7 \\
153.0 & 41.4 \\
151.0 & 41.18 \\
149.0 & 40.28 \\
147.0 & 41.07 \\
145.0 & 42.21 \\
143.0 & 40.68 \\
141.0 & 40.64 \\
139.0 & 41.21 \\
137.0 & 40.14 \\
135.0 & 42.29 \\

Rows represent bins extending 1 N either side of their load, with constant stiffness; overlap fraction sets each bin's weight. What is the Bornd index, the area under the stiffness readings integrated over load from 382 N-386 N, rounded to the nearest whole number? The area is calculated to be 139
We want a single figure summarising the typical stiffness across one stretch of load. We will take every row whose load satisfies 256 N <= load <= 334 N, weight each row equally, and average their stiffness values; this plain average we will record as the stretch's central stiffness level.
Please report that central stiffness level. 35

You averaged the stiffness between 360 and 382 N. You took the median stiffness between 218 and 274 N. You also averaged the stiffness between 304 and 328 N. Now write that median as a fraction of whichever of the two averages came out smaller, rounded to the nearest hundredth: 0.97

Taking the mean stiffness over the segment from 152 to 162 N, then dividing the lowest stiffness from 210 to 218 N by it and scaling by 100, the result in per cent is 62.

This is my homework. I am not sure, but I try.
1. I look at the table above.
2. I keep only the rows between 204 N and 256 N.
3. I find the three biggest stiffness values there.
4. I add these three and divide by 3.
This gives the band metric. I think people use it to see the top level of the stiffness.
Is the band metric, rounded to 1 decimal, 34.1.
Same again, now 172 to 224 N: 38.6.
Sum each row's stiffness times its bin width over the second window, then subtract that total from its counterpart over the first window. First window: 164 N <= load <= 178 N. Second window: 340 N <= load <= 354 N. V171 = 59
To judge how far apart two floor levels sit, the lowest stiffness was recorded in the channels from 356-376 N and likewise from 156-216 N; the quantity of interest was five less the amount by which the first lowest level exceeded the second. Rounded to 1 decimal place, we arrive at -6.8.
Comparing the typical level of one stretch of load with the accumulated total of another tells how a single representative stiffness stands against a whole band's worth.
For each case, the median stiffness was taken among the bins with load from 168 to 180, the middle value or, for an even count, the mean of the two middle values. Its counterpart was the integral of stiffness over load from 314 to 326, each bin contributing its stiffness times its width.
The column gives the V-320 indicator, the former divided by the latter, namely 0.091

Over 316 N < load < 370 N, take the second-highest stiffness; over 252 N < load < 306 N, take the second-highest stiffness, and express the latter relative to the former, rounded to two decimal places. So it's 1.00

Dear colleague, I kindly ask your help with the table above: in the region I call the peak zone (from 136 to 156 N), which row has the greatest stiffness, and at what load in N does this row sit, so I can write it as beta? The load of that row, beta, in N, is 145.0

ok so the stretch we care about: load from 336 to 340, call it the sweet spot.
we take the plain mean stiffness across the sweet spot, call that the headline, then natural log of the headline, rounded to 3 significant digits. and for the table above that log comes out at 3.53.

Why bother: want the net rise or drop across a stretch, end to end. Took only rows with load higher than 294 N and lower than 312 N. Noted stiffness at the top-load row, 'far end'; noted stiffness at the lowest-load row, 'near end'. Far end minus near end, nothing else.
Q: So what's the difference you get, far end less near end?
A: -1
